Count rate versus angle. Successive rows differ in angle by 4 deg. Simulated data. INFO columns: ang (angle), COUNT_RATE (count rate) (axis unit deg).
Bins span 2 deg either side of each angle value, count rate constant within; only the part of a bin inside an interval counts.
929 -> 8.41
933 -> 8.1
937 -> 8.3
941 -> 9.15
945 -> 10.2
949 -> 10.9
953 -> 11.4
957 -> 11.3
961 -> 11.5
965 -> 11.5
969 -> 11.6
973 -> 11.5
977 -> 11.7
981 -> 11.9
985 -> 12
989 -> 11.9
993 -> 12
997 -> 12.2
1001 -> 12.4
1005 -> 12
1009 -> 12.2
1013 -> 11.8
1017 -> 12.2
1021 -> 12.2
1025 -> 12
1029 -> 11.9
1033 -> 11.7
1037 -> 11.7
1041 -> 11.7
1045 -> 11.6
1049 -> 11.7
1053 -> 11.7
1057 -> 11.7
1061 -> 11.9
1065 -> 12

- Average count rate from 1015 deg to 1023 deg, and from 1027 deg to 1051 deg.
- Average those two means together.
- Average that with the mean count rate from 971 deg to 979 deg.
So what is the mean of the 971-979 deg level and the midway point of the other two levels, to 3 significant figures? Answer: 11.8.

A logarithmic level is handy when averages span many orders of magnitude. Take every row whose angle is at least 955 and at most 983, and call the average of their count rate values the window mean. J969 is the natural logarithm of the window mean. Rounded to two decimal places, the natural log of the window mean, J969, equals 2.45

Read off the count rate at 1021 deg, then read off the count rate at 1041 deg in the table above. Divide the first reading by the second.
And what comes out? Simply 1.043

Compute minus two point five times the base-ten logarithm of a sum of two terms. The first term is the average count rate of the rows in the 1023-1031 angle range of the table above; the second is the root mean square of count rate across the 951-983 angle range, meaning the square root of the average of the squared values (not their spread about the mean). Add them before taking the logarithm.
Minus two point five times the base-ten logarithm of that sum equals -3.43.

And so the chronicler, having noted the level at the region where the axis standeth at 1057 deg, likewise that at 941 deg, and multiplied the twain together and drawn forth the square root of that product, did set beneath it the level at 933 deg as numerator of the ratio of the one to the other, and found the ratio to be 0.78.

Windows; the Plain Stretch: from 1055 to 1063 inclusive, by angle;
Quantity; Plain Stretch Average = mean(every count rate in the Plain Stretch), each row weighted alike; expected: 11.8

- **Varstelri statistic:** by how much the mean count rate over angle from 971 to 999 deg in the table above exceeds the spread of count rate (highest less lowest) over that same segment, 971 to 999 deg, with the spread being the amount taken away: 11.2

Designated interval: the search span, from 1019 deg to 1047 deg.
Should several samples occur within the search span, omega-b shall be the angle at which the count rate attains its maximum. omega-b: 1021 deg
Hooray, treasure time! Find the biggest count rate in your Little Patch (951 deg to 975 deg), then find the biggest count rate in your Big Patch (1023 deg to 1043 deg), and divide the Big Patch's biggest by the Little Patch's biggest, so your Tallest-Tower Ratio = 1.03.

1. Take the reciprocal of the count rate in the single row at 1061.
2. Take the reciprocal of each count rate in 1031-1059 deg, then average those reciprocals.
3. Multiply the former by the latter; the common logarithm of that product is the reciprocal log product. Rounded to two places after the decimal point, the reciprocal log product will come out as -2.14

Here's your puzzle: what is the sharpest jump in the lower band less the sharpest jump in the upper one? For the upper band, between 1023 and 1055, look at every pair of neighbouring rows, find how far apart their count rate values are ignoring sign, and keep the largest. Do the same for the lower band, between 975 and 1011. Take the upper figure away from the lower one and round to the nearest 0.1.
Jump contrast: 0.2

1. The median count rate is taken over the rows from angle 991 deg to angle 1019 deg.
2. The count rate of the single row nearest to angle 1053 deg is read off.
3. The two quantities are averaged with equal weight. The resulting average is 11.95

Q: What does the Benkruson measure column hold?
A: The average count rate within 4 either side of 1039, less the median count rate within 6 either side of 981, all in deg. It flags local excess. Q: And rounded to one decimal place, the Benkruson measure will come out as -0.2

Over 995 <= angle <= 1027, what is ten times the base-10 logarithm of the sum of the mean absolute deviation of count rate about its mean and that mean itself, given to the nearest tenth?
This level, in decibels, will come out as 10.9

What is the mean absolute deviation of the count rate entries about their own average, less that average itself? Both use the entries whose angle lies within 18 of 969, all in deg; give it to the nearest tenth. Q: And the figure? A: -11.4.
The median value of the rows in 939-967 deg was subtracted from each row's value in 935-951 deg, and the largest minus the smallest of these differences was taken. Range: 2.6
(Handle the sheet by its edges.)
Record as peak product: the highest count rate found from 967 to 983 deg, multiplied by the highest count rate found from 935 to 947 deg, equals 121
